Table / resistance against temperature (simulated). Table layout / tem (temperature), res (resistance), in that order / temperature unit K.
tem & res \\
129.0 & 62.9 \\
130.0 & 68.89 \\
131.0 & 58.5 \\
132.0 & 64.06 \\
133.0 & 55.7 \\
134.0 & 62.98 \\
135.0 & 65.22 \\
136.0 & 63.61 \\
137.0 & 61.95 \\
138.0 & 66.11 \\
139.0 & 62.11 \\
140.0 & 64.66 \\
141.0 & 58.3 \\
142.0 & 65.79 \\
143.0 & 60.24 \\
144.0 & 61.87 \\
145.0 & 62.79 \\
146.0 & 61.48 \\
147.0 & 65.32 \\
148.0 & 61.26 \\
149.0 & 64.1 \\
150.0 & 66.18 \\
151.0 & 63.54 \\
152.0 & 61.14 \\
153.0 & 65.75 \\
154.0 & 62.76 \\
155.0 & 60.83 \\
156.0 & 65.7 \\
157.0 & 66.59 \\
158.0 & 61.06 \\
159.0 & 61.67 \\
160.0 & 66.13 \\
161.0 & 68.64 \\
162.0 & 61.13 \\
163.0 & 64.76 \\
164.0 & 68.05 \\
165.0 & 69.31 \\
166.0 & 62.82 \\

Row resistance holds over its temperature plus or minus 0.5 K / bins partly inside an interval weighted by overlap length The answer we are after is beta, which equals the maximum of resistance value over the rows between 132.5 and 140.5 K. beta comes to 66.11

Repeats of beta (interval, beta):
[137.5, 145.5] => 66.11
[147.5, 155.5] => 66.18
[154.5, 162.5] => 68.64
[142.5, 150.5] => 66.18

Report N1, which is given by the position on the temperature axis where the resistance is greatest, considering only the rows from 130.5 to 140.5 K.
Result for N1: 138.0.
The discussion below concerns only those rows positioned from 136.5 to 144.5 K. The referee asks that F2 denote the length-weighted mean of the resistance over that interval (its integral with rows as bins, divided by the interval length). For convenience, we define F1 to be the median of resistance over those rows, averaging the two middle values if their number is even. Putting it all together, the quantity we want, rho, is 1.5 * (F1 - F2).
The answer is -0.9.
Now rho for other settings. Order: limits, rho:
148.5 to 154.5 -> -0.1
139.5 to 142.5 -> 2.6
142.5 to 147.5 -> -0.7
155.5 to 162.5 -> 1.9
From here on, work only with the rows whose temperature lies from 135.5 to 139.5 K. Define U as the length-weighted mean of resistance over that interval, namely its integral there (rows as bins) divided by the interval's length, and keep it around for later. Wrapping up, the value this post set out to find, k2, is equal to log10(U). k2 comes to 1.80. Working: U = 63.4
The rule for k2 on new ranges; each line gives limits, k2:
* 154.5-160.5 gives 1.80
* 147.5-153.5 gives 1.80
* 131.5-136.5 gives 1.79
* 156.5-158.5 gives 1.80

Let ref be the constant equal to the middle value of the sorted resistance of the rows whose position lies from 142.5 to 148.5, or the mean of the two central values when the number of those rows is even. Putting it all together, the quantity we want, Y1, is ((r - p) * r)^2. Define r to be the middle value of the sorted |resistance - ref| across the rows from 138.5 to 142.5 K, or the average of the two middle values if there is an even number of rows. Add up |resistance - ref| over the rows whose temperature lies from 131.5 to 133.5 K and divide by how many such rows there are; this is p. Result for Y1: 10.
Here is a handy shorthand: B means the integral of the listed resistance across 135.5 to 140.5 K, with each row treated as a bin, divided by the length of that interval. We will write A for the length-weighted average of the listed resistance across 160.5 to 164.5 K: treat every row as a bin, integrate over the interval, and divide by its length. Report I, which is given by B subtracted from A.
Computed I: 2.0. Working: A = 65.6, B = 63.7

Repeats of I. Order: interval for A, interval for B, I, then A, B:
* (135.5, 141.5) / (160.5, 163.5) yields -2.1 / 62.8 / 64.8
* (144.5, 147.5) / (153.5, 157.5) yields -0.8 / 63.2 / 64.0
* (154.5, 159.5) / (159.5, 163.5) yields -2.0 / 63.2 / 65.2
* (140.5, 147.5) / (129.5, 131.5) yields -1.4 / 62.3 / 63.7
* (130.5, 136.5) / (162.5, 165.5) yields -5.7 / 61.7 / 67.4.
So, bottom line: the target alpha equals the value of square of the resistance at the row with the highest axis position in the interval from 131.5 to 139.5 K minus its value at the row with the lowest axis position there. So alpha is -246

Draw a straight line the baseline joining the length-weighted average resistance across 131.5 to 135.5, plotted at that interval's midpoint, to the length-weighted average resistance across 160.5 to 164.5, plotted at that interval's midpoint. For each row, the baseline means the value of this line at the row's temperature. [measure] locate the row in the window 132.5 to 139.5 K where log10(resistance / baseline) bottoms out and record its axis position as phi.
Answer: 133.0 K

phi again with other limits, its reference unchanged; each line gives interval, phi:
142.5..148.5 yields 143.0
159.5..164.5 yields 162.0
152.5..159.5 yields 158.0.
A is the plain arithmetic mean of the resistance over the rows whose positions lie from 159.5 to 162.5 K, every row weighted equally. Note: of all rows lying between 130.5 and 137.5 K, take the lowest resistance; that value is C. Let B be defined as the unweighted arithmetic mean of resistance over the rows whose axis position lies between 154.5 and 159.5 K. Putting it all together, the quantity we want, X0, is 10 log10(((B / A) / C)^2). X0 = -35.2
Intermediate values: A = 65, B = 63.2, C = 55.7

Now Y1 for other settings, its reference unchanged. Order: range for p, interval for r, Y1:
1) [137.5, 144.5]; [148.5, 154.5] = 0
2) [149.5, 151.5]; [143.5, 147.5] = 3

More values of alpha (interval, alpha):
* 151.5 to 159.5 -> 65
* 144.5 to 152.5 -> -204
